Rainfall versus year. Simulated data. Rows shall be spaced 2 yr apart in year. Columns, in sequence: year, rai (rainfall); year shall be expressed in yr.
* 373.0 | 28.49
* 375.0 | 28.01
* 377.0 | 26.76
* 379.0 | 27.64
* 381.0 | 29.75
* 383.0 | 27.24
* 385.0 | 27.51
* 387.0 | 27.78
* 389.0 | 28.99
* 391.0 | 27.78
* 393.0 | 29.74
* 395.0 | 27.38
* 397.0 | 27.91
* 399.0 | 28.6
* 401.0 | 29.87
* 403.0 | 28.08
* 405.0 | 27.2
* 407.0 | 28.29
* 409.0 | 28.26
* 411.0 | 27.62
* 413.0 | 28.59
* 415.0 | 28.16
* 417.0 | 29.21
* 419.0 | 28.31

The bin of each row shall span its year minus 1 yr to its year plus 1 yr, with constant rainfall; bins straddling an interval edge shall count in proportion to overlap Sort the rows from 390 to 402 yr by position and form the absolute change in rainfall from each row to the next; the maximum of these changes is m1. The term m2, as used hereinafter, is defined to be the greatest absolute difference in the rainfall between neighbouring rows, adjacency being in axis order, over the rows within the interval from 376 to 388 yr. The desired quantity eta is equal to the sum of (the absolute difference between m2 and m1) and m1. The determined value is 2.51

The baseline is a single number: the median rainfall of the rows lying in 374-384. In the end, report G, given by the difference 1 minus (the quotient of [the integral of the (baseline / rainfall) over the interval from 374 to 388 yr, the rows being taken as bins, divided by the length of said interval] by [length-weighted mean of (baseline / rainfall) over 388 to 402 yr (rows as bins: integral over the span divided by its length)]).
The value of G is -0.0286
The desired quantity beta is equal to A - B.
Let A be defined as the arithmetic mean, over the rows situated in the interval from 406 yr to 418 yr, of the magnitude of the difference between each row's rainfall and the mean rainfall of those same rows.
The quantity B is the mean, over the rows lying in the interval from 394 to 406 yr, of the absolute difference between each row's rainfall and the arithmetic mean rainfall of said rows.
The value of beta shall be -0.34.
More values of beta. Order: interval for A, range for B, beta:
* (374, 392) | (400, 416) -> 0.16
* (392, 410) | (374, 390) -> -0.03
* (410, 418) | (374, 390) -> -0.21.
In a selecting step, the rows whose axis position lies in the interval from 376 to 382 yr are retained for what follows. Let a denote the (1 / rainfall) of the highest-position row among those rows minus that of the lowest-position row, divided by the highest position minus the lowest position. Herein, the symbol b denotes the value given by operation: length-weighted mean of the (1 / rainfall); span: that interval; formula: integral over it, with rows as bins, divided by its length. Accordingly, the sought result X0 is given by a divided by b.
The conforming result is -0.026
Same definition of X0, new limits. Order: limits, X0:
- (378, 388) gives -0.001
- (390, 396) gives 0.004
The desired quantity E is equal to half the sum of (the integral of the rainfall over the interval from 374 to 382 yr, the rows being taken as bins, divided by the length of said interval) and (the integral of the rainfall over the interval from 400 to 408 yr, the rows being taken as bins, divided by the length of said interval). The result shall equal 28.2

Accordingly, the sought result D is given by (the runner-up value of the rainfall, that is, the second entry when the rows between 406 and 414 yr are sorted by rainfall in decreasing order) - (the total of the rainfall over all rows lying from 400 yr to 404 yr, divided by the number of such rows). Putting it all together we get -0.7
